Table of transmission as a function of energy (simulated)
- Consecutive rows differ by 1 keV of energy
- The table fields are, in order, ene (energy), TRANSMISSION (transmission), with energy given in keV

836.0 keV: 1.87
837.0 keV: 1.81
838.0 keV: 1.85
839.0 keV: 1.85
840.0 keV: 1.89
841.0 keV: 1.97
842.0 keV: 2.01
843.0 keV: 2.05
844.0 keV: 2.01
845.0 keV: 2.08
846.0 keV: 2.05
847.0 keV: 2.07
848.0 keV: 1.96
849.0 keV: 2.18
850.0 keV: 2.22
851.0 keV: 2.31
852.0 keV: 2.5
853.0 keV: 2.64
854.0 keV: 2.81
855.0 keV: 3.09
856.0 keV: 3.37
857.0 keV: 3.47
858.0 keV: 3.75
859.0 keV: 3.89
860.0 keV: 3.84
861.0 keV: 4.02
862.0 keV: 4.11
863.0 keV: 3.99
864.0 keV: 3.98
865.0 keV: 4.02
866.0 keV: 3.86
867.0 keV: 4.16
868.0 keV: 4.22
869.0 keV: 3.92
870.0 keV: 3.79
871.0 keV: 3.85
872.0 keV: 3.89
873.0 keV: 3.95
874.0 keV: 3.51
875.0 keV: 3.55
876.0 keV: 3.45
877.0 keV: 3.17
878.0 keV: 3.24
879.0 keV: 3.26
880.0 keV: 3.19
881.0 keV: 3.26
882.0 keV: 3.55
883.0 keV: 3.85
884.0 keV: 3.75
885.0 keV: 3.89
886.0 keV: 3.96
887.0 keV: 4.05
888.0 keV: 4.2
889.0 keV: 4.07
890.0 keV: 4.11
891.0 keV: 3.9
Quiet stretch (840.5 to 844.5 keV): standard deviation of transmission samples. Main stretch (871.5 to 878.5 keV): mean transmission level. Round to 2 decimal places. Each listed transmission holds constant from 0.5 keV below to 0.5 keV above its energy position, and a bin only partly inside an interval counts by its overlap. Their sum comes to 3.57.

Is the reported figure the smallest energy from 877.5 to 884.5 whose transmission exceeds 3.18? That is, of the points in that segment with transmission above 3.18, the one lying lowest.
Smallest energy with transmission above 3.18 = 878.0 keV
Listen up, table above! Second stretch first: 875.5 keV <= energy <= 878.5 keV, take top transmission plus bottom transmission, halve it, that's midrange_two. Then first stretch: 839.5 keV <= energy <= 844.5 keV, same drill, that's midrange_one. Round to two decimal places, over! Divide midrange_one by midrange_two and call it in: 0.60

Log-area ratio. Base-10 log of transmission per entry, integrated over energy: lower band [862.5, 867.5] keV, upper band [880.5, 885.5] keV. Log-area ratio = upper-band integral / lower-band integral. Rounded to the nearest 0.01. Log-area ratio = 0.93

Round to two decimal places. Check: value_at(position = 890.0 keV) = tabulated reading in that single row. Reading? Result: 4.11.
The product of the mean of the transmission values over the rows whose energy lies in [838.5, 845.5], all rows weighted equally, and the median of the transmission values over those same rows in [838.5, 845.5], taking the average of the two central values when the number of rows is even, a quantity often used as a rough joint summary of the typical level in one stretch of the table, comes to 4.0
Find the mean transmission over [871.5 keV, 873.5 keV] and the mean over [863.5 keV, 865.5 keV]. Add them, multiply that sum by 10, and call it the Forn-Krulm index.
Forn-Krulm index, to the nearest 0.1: 79.2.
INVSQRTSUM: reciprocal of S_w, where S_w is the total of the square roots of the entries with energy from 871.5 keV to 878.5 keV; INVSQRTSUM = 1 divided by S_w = 0.076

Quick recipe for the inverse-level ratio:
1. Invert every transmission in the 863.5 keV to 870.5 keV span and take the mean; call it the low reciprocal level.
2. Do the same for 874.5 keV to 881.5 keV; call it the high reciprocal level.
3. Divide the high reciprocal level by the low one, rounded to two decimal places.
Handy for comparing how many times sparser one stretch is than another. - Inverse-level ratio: 1.21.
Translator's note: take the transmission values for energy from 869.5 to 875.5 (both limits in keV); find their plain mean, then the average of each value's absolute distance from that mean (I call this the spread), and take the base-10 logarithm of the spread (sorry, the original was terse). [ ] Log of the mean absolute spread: -0.82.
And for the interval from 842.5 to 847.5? -1.74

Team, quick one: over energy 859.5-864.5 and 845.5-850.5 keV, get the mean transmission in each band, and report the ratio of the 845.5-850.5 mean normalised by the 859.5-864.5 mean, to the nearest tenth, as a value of 0.5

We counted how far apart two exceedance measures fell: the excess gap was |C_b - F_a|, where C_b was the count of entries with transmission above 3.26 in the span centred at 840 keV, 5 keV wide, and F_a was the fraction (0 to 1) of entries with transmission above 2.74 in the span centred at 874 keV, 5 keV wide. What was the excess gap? 1.0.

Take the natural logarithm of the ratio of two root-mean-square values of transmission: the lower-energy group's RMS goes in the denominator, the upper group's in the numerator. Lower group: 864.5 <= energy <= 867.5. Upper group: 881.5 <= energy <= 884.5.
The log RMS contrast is -0.1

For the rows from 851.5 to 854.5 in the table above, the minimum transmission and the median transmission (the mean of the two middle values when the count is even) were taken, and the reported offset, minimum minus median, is -0.14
